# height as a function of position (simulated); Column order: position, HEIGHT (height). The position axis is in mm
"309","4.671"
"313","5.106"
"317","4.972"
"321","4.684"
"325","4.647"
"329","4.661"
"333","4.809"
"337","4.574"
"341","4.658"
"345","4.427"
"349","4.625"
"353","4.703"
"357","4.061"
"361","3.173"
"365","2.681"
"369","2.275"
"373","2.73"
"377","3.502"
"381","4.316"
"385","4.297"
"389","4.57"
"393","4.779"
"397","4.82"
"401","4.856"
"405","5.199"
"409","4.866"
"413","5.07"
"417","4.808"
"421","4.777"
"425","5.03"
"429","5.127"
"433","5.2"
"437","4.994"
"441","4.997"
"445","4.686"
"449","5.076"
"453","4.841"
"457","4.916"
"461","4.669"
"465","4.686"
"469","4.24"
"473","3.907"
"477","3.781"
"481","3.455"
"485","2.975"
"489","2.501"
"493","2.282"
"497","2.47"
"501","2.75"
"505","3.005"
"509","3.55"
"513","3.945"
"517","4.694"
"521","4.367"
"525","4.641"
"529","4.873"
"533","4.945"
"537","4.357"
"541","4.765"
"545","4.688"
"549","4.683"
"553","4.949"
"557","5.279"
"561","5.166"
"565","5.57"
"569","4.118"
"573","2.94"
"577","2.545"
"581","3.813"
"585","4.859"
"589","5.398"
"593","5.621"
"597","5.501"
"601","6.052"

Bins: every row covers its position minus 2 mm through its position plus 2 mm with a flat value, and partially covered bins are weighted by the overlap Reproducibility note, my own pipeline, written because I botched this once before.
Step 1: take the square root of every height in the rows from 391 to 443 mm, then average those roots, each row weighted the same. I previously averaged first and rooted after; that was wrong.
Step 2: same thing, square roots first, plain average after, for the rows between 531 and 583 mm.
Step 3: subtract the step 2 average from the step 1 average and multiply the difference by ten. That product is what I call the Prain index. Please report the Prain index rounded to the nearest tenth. 1.3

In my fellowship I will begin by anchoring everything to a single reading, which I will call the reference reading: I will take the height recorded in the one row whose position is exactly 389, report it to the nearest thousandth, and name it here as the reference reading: 4.570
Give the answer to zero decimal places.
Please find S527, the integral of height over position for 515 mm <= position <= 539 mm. 112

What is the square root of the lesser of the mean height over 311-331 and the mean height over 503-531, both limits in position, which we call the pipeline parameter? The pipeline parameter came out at 2.04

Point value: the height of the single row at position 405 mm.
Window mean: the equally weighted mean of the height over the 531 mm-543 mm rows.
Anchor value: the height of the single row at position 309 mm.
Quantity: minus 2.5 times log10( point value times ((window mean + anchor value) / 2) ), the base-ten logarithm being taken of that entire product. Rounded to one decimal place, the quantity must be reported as -3.5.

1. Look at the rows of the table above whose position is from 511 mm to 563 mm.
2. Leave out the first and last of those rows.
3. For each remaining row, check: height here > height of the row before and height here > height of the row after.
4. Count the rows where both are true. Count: 4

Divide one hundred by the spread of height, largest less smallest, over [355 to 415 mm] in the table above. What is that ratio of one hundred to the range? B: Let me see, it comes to 34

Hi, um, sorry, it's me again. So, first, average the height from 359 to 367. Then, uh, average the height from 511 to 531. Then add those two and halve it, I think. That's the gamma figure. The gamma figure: 3.7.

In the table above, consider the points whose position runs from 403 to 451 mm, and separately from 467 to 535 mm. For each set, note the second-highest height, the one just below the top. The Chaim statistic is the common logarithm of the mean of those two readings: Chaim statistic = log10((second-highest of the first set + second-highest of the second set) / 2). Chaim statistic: 0.702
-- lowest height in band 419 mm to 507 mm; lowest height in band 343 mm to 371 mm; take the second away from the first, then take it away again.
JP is -2.27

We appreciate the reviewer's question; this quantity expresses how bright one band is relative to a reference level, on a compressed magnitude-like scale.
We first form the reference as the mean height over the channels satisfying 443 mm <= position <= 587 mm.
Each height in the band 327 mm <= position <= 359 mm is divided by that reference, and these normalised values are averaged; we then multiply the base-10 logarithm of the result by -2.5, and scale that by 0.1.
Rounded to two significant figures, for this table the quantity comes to -0.011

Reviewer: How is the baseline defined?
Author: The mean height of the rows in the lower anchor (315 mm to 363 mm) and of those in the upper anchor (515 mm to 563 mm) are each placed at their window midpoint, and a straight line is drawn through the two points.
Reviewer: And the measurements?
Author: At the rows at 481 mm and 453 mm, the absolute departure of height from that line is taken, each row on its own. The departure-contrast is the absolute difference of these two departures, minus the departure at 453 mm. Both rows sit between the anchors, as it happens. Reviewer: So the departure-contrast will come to 0.9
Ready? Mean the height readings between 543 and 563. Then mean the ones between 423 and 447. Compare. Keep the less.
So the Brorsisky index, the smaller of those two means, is 5.0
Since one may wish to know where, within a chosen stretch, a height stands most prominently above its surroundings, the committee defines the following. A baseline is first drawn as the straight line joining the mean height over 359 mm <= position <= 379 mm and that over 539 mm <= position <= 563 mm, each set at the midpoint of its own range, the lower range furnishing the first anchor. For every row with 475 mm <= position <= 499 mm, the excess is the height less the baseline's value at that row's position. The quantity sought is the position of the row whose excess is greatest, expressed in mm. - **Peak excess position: 477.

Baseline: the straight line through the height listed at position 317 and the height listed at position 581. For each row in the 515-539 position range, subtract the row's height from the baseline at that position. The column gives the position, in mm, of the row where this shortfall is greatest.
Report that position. 521 mm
